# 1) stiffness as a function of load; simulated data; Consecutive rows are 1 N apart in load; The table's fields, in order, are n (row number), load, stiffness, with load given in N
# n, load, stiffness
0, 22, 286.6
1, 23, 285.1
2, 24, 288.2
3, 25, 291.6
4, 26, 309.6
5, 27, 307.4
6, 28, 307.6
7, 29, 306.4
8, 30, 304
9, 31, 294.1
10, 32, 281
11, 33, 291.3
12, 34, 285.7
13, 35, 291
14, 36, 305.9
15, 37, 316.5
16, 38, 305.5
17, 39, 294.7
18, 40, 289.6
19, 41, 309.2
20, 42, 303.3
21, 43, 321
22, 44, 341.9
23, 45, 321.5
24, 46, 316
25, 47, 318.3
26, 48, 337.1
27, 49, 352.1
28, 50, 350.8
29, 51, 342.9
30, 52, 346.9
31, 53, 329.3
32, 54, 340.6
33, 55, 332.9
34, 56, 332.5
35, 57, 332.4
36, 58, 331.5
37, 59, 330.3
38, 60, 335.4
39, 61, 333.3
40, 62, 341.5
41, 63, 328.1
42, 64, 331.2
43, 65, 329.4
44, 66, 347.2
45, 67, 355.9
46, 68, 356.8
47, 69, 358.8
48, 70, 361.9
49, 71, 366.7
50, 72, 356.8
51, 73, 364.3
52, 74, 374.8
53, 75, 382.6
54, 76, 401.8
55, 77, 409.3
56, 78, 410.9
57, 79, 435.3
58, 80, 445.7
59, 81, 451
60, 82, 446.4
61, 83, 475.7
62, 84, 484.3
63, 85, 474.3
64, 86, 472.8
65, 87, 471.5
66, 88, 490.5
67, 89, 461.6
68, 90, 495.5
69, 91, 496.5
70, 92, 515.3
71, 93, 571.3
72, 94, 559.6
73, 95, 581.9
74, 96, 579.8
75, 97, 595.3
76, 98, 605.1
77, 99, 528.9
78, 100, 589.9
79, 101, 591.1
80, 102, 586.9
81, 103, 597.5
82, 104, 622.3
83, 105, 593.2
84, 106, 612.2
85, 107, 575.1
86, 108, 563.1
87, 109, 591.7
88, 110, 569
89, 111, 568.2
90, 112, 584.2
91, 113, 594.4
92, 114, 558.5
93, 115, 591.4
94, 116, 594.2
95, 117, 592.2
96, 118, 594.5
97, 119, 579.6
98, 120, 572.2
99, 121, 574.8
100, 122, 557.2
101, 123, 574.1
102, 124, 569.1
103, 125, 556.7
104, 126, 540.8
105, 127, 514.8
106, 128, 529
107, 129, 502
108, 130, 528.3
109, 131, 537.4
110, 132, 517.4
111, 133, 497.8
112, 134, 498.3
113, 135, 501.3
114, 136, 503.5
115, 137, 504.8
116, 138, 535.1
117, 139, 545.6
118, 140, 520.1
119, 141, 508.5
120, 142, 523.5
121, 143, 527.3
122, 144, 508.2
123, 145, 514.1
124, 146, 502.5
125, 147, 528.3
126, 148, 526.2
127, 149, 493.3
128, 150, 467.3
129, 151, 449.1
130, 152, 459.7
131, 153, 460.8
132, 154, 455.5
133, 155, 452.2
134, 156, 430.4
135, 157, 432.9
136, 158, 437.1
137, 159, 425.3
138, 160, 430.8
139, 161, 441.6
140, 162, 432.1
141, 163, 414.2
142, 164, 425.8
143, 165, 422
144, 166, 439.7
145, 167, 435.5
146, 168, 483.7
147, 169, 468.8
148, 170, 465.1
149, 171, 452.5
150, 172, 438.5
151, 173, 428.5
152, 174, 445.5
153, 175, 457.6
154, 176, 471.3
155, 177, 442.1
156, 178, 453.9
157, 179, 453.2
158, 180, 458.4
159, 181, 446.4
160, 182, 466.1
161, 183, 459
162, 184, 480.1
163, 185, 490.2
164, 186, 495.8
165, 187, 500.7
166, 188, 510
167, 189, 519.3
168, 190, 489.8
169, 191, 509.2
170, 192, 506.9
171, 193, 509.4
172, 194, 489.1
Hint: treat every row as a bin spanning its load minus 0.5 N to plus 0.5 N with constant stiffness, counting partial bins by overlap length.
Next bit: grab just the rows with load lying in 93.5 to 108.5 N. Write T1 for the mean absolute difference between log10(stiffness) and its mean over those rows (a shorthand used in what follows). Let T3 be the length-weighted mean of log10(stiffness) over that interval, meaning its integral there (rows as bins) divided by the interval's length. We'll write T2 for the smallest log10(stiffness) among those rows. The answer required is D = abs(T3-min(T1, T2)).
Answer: 2.75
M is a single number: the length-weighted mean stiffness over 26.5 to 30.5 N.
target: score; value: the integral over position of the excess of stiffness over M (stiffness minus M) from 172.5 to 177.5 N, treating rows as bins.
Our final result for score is 713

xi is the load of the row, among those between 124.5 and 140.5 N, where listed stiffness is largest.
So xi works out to 125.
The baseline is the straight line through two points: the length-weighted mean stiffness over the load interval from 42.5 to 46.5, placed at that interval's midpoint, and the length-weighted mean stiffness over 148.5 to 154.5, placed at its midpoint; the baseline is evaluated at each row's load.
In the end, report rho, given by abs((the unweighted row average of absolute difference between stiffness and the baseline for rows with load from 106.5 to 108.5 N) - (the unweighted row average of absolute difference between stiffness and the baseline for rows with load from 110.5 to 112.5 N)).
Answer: 2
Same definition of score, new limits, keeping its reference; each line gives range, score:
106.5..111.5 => 1335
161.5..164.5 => 353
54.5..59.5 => 128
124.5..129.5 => 1112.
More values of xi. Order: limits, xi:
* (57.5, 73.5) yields 71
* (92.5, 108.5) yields 104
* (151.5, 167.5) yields 153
